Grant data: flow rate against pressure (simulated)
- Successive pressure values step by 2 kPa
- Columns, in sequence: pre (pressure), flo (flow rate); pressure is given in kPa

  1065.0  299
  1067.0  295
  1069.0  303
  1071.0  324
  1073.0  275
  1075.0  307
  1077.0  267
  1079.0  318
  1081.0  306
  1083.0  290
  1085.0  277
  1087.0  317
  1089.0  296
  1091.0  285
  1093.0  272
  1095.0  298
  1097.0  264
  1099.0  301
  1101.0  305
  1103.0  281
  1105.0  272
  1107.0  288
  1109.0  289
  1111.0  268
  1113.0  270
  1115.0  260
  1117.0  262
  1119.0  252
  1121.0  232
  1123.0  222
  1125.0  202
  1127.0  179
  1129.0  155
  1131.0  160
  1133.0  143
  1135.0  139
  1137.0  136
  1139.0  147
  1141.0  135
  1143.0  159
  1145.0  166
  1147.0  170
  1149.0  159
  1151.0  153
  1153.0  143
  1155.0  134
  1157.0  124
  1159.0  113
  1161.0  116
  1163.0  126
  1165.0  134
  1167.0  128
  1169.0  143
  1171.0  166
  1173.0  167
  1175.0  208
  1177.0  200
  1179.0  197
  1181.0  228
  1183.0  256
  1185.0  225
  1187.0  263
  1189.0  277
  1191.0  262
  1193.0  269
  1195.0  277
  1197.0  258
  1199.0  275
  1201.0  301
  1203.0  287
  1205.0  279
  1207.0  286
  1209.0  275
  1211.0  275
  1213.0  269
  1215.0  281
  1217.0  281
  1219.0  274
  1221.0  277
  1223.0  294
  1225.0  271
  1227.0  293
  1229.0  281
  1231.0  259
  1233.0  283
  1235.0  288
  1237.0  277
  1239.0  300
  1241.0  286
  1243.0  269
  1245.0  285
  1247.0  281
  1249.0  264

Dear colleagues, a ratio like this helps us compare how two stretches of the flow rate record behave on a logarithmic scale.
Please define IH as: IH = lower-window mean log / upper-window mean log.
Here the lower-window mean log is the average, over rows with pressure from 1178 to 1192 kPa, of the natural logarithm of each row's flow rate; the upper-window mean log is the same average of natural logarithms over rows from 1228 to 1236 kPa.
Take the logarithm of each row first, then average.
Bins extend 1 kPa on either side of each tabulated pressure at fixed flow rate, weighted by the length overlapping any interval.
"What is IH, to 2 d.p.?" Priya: 0.98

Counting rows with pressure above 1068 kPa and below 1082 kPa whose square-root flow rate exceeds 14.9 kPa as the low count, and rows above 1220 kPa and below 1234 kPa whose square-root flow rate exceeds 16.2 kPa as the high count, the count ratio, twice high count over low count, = 1.71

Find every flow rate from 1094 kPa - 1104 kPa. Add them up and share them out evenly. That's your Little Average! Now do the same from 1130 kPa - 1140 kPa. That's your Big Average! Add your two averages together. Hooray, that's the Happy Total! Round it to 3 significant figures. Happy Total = 435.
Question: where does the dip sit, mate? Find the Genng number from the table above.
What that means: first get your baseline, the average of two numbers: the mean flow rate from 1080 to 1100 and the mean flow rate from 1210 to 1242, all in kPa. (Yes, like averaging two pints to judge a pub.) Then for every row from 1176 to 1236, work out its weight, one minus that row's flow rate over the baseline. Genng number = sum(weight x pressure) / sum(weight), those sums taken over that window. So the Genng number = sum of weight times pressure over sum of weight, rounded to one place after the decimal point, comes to 1190.0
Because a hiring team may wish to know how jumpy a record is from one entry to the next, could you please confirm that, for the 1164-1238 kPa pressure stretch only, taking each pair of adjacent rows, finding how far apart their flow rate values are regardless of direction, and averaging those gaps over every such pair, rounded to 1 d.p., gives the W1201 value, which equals 14.9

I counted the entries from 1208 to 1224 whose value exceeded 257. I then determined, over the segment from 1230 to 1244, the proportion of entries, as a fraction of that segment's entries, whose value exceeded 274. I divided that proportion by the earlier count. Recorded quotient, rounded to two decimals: 0.09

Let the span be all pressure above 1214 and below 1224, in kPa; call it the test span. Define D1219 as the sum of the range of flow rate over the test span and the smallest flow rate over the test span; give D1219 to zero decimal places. 294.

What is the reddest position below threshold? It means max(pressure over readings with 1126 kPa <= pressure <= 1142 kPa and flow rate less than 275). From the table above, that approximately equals 1141.0 kPa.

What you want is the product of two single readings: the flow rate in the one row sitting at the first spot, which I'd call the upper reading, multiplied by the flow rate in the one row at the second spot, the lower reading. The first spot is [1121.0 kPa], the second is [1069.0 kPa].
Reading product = 70296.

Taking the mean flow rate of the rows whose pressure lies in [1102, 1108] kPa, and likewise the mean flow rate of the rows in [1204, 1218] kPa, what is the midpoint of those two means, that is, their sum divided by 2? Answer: 279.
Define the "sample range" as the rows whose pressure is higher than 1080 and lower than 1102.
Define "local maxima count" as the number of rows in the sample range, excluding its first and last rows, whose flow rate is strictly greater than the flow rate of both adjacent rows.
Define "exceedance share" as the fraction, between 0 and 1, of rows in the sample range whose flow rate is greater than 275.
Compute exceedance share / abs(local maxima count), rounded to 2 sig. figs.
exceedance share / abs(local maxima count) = 0.41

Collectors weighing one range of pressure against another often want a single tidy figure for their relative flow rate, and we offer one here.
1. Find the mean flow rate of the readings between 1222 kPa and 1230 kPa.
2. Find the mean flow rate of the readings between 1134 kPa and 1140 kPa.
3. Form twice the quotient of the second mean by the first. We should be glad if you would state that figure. 1.0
